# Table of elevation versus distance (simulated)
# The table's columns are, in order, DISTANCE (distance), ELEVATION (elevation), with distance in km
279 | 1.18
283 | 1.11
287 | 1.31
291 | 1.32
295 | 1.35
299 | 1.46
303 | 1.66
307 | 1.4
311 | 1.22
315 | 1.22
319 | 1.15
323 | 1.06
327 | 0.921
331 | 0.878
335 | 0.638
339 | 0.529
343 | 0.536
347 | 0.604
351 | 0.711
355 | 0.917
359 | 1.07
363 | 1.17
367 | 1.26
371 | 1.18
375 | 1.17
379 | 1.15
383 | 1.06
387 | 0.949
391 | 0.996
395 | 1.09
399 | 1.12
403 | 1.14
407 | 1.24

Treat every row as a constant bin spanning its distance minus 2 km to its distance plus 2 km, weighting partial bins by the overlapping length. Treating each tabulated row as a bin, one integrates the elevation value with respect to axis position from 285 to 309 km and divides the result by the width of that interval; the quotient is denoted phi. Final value 1.42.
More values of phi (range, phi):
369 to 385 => 1.14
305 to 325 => 1.21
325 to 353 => 0.69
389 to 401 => 1.07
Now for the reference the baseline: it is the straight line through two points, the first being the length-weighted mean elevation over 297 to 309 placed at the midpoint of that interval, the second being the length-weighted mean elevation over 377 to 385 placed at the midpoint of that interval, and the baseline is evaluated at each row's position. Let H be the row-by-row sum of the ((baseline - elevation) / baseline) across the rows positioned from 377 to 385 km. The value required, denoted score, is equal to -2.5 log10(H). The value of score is 8.1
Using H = 0.0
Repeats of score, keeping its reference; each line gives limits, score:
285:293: 1.2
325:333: 0.4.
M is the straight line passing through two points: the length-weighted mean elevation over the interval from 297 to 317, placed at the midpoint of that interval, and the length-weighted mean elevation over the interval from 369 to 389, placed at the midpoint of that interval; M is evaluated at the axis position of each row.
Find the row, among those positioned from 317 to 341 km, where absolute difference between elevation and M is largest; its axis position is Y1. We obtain 339 km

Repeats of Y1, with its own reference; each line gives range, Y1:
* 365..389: 387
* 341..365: 343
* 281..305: 283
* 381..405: 403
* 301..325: 323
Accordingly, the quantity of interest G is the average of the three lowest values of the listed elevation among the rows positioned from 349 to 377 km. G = 0.90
